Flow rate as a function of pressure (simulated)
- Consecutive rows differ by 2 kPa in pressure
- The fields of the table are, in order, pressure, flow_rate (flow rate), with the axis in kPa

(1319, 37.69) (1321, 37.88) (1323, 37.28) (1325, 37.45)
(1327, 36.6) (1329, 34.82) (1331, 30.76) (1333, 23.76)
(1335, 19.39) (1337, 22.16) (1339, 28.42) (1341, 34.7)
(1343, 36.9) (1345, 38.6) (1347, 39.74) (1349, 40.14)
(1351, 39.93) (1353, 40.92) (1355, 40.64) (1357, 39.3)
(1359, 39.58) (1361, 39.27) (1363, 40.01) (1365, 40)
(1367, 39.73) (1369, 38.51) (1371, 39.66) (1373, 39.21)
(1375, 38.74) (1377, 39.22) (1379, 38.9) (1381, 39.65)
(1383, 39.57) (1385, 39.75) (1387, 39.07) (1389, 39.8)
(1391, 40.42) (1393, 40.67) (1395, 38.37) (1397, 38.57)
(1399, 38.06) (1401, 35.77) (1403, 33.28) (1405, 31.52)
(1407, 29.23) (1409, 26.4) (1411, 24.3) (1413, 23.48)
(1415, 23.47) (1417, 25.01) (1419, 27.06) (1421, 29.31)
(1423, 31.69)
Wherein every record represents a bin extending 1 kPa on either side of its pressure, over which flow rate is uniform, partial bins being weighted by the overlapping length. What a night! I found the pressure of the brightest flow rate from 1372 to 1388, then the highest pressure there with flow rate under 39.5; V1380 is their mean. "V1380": 1386 kPa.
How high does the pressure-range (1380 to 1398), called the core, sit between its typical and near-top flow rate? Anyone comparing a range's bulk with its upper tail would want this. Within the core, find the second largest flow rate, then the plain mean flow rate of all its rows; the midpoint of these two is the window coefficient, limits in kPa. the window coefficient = 40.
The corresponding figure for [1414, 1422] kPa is 27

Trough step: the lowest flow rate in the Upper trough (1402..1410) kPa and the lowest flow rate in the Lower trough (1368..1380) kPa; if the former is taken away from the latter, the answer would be 12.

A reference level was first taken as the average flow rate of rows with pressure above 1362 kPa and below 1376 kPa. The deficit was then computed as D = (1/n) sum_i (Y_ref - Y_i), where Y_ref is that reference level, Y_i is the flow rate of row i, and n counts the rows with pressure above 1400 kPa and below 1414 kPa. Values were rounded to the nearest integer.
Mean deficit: 10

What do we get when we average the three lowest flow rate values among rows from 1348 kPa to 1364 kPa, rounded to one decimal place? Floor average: 39.4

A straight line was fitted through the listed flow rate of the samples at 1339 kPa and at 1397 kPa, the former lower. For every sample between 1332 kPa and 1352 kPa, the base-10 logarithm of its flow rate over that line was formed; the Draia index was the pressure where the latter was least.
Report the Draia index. 1335 kPa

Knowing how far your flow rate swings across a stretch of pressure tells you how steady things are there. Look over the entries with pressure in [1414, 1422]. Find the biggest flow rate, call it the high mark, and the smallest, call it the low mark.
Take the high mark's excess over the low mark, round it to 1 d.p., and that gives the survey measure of 5.8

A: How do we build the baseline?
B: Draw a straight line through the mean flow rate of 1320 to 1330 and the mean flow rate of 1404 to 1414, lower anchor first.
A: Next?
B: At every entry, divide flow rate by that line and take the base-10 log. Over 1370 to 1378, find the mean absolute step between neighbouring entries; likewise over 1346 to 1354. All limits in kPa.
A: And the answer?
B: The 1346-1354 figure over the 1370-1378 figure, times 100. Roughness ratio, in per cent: 176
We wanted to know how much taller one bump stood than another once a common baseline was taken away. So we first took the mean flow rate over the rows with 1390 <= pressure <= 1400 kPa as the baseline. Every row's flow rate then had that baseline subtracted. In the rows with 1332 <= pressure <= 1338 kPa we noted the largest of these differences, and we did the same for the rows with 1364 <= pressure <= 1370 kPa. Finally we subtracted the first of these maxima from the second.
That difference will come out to 16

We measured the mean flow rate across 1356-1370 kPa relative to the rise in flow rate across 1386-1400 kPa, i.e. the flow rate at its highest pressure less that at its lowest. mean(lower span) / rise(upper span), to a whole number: -39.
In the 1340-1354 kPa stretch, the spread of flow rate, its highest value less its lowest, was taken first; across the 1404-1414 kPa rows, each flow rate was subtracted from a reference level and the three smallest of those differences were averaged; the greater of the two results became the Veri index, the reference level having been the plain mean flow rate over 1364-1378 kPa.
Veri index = 10.2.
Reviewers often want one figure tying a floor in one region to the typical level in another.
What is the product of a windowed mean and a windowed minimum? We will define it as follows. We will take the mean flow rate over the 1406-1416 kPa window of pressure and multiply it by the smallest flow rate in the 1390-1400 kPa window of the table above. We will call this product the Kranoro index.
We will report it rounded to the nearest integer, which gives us 966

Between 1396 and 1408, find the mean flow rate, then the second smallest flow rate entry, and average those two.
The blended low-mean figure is 33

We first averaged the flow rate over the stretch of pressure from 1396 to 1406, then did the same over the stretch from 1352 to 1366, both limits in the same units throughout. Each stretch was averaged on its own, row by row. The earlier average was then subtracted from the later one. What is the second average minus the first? 4.5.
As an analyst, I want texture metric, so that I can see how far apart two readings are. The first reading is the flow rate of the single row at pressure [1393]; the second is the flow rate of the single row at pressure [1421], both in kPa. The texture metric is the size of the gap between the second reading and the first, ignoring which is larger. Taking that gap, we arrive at 11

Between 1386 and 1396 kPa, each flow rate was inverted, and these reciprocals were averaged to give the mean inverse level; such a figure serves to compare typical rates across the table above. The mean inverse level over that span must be 0.0252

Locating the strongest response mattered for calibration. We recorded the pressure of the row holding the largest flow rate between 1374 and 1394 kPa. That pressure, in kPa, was 1393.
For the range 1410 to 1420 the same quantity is 1419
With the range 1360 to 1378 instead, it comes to 1363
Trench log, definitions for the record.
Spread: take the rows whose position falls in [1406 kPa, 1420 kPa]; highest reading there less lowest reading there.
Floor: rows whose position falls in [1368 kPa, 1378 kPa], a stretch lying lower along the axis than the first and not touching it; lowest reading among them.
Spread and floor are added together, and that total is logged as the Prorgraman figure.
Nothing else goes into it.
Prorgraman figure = 44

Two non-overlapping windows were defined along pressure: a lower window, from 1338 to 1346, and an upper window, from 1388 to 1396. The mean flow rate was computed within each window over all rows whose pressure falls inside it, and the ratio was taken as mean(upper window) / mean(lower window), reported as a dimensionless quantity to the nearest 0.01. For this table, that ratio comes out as 1.15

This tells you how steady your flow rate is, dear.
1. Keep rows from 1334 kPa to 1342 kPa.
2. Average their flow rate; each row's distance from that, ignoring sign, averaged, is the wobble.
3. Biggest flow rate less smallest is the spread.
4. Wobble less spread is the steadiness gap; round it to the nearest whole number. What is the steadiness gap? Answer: -10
